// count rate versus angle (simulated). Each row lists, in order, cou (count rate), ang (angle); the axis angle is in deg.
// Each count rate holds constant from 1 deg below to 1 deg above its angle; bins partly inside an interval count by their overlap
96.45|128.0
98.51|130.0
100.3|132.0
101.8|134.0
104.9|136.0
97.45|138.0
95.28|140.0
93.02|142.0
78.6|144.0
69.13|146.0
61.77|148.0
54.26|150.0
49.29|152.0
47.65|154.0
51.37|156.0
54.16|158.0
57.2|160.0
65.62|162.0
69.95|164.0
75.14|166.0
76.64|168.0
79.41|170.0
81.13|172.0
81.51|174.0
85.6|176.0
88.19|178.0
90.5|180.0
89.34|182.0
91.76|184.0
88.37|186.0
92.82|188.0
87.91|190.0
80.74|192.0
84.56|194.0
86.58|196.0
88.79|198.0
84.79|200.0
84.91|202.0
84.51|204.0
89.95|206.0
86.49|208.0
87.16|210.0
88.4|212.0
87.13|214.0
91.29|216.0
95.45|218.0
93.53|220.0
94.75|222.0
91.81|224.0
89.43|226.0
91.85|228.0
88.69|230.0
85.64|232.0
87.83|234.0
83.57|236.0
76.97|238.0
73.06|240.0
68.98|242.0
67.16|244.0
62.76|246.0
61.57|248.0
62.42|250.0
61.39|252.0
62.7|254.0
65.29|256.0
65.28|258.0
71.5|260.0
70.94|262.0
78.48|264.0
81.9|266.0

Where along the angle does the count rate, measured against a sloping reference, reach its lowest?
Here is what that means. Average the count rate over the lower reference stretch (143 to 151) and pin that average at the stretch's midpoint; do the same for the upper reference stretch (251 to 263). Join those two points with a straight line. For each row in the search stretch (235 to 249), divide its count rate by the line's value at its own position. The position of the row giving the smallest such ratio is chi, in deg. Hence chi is 248.0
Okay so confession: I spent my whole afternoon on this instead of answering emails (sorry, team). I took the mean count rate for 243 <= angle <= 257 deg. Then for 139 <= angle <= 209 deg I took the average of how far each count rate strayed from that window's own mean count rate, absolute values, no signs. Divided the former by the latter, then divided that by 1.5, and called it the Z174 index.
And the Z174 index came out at 3.6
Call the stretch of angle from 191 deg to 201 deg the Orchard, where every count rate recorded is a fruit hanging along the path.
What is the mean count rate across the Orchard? 85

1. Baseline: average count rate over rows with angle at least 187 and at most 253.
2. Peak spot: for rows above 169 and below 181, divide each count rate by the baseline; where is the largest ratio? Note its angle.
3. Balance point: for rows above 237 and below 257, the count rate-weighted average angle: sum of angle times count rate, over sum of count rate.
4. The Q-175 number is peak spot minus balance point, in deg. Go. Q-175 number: -66.7 deg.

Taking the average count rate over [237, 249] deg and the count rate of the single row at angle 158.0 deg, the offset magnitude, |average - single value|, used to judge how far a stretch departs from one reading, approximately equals 14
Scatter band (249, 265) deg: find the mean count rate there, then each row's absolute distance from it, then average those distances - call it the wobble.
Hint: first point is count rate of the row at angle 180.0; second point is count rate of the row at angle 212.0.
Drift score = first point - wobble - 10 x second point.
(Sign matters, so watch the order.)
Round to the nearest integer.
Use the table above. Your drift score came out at -798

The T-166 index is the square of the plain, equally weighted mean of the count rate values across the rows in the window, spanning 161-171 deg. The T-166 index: 5381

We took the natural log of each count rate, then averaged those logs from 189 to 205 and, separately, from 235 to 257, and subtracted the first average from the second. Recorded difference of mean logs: -0.2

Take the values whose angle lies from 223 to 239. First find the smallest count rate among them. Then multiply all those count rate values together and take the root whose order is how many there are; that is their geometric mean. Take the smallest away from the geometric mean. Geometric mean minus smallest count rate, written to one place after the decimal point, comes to 9.9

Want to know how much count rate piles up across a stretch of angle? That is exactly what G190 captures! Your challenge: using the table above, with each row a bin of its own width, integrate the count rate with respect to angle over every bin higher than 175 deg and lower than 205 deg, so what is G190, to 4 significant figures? 2619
